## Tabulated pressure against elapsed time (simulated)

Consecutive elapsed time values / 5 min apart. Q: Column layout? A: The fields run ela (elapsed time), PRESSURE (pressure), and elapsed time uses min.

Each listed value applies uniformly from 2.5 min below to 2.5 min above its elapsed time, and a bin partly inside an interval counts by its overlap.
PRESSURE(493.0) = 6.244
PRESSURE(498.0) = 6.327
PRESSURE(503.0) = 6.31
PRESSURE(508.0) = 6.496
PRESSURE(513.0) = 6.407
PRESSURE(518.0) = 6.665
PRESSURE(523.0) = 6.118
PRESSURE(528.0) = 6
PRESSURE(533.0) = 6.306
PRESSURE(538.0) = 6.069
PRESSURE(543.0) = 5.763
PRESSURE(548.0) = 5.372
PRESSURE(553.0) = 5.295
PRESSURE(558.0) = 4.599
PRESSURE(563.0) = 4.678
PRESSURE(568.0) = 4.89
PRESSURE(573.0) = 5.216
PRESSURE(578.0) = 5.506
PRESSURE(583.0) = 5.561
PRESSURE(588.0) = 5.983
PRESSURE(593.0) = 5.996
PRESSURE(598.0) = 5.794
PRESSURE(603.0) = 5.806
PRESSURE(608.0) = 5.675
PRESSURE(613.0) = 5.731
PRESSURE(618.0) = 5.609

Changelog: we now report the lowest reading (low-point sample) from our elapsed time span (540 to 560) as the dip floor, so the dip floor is 4.599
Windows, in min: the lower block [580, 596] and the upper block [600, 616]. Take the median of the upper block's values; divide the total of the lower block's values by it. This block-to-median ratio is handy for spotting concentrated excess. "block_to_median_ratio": 3.06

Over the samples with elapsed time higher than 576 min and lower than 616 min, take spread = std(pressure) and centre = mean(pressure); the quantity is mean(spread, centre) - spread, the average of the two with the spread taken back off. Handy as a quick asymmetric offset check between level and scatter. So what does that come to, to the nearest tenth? 2.8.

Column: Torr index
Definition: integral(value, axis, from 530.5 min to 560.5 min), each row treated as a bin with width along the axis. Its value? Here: 167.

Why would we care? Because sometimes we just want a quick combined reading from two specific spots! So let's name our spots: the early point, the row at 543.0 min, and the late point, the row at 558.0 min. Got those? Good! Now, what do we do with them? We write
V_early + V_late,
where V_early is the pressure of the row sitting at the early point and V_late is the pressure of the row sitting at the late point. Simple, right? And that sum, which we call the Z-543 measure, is 10.4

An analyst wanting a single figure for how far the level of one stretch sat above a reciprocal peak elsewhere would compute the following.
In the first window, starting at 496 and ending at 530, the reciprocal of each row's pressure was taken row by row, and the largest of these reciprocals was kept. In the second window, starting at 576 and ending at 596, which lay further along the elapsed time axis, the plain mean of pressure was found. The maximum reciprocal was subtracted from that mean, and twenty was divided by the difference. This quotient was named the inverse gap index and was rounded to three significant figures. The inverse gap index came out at 3.57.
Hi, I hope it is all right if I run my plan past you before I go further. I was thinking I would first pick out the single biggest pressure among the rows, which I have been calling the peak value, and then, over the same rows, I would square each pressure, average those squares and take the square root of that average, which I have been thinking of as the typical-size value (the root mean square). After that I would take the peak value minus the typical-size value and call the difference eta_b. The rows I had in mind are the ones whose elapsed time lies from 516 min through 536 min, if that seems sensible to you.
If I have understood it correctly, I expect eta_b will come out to 0.4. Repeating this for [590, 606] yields 0.1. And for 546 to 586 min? 0.4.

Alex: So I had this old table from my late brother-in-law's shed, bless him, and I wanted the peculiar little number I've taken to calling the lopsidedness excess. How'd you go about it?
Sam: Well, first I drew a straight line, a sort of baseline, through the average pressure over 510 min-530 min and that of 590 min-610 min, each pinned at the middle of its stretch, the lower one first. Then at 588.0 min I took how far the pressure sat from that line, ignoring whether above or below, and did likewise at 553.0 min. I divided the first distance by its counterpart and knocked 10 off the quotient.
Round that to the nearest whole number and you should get -10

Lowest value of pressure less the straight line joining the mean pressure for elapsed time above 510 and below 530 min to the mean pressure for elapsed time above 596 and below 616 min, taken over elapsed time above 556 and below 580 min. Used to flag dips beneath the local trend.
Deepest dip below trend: -1.5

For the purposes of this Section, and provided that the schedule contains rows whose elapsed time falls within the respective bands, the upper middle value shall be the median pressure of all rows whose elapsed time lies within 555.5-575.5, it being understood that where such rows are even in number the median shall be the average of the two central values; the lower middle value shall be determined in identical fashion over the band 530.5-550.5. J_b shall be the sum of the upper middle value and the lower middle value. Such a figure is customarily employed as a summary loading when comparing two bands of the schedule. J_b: 10.7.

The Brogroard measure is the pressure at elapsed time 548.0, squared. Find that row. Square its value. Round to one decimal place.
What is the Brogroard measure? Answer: 28.9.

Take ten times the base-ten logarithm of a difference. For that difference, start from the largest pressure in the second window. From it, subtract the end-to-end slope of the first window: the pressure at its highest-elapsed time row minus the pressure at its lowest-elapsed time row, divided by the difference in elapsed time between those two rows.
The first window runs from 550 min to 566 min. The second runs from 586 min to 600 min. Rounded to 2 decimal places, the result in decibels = 7.82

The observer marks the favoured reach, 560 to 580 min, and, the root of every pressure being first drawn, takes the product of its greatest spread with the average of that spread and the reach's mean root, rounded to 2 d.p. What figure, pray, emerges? 0.22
